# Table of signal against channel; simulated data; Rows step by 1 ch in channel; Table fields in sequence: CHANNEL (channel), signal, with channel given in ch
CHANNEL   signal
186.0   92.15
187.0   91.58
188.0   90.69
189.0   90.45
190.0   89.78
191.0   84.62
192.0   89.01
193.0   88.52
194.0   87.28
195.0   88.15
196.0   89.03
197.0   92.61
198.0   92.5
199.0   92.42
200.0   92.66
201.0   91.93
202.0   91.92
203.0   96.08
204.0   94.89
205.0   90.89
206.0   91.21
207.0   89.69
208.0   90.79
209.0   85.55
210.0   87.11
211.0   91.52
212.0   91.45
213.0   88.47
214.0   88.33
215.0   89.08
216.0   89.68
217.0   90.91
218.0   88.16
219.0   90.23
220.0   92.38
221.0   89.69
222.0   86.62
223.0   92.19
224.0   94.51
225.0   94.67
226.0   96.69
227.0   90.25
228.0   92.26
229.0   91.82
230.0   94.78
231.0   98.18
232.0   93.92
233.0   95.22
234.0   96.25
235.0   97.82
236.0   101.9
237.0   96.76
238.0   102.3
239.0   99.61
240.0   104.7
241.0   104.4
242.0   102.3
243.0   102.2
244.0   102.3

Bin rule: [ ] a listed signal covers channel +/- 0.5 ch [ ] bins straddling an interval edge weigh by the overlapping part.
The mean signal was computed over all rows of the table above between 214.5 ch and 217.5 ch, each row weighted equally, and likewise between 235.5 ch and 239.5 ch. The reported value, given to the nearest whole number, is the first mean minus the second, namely -10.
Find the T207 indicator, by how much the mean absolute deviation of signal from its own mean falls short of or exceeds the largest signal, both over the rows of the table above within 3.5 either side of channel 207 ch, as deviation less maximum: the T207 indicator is -93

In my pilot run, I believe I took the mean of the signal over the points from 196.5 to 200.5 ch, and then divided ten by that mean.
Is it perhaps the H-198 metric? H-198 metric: 0.108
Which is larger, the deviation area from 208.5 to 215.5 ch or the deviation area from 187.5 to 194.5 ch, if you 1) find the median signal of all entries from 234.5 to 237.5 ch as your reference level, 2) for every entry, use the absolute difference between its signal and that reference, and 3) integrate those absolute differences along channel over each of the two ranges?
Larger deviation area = 64.4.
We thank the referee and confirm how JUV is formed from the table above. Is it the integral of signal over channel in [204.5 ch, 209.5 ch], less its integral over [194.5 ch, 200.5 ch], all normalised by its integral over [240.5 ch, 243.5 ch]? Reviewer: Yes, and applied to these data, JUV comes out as -0.32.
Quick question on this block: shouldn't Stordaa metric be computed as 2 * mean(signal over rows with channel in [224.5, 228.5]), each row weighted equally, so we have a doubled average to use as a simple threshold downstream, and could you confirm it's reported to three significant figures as 187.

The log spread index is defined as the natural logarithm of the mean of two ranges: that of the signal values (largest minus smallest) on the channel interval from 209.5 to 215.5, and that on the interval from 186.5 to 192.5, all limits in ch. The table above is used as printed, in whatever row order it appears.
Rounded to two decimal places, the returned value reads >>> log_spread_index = 1.74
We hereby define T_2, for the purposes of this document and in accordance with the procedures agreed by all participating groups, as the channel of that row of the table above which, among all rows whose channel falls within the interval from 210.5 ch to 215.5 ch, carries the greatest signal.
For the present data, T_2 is 211.0 ch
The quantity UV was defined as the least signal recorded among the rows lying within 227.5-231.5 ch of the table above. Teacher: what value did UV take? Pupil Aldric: 91.82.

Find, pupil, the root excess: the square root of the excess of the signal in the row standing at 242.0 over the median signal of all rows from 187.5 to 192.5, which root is 3.5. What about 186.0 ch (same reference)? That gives 1.5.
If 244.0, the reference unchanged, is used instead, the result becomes 3.5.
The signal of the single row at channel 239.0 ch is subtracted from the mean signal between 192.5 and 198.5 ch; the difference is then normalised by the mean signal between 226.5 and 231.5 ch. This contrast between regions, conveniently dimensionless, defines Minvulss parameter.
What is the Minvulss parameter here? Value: -0.11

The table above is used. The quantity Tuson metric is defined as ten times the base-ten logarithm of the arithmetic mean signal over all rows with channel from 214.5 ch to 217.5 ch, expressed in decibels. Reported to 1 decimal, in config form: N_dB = 19.5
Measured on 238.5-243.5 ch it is 20.1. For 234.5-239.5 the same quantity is 20.0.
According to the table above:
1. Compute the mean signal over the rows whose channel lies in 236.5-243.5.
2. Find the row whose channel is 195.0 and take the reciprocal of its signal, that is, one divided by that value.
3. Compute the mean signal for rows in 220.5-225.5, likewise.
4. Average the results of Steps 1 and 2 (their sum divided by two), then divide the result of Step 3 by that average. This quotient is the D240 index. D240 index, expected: 1.80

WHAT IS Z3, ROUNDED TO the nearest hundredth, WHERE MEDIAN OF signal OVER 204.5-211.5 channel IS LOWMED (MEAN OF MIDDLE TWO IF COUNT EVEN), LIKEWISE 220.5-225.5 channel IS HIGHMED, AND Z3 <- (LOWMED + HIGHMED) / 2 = 91.49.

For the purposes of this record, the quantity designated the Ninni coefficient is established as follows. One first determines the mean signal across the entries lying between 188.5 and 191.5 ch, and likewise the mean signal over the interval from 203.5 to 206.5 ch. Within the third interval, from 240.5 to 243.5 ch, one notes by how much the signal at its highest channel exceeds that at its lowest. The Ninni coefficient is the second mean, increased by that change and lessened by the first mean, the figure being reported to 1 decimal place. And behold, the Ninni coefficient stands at 1.8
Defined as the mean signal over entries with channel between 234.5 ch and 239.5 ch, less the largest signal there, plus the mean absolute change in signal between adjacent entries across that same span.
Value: 1.74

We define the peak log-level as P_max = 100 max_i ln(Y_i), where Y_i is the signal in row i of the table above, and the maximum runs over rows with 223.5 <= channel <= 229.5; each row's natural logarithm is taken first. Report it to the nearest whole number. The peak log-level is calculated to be 457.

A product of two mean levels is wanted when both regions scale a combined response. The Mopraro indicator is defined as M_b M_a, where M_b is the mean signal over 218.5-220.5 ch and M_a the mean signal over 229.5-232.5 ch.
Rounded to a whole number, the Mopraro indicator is 8731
